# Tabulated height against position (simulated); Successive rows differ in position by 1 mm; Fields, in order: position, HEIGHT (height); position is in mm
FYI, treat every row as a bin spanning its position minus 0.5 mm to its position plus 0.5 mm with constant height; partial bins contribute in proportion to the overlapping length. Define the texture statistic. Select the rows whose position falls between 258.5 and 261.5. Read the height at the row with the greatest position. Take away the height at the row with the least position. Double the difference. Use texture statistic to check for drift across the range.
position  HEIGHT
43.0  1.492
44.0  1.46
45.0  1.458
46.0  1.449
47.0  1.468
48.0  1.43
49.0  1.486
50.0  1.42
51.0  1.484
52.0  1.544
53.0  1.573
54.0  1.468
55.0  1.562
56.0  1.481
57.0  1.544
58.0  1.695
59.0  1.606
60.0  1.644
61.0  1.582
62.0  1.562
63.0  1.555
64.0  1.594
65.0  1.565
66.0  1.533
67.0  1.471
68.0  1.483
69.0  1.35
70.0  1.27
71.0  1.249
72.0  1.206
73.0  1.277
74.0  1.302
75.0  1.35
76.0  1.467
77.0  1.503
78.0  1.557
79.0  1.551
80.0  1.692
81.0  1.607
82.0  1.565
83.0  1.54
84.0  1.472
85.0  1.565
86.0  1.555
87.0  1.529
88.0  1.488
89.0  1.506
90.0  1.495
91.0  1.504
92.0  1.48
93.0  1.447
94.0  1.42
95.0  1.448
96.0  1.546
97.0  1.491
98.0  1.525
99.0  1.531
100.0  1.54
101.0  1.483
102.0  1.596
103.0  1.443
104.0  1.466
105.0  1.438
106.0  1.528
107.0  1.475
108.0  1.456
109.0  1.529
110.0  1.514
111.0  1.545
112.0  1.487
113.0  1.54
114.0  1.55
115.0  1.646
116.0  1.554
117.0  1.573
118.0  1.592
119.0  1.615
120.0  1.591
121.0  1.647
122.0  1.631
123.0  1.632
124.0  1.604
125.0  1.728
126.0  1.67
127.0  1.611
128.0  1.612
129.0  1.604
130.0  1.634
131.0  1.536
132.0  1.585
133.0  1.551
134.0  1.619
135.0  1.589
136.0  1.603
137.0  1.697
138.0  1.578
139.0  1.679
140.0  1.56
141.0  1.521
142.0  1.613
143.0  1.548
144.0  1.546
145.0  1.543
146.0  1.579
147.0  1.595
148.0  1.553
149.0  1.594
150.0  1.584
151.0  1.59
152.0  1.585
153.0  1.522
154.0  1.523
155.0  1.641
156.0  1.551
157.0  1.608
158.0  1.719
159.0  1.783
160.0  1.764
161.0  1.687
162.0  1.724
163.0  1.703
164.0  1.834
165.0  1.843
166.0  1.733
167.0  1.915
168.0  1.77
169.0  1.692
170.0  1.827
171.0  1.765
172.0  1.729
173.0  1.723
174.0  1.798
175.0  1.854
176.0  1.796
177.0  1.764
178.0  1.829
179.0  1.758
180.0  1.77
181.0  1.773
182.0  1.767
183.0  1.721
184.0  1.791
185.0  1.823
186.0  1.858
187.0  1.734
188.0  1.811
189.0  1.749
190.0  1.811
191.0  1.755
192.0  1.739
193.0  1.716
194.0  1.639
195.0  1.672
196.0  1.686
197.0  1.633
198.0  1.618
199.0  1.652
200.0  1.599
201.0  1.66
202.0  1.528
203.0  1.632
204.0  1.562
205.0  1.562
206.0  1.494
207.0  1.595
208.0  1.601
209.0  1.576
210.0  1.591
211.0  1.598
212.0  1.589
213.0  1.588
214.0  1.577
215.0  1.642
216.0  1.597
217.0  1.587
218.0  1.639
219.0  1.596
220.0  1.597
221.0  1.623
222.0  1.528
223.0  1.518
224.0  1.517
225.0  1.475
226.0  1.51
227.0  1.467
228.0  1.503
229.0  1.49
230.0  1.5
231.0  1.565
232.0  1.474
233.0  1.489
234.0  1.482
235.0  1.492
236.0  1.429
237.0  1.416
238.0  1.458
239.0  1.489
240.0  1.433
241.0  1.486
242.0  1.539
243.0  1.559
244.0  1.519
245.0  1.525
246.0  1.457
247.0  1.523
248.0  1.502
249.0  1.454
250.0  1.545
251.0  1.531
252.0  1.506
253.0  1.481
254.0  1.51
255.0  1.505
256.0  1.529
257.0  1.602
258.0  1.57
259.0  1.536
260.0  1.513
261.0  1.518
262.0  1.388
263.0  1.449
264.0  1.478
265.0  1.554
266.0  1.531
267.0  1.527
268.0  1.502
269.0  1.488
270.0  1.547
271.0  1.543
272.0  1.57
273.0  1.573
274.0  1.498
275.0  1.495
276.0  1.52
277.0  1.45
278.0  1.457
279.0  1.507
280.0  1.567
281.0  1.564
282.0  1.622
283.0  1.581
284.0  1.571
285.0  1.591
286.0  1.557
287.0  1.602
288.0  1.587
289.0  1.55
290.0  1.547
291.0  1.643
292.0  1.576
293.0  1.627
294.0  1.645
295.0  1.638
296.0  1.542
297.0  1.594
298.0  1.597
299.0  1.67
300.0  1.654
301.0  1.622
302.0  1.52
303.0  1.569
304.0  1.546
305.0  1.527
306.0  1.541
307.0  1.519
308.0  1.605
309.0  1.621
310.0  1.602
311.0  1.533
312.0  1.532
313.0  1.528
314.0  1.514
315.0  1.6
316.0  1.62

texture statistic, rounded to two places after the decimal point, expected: -0.04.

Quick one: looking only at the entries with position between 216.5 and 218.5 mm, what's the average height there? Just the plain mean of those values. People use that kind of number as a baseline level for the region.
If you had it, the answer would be 1.61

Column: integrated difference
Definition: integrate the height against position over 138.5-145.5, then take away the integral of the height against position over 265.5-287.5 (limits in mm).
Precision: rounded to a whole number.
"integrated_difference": -23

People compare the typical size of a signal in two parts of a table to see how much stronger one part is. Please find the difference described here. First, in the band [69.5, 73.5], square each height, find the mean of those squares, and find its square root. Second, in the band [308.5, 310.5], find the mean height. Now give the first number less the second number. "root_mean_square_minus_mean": -0.36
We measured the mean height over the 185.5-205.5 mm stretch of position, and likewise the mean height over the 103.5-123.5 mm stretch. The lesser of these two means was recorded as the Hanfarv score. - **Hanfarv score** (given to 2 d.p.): 1.55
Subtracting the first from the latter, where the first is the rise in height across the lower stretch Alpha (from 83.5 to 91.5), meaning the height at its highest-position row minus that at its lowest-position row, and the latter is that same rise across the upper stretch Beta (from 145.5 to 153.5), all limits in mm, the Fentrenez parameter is -0.09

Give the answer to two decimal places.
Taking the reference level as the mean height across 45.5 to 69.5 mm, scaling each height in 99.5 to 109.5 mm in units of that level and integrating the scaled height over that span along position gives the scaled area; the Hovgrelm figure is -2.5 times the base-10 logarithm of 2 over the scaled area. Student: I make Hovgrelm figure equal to 1.73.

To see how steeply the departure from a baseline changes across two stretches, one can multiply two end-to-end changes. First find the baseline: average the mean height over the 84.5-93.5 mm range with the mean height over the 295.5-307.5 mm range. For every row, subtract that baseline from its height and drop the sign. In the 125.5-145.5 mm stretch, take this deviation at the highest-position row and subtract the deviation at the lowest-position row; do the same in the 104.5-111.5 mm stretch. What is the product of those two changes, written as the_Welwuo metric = 0.013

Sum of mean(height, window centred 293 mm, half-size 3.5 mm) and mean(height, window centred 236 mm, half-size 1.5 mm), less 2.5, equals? 0.55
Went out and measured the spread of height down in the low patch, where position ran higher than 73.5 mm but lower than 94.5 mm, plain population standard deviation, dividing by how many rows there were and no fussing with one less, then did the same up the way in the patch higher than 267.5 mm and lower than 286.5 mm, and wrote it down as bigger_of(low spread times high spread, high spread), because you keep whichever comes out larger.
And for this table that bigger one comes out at 0.046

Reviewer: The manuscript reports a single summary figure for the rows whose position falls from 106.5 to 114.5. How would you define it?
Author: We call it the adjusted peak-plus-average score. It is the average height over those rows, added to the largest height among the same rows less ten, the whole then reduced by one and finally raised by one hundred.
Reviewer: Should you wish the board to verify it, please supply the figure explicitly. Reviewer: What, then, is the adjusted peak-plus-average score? 92.1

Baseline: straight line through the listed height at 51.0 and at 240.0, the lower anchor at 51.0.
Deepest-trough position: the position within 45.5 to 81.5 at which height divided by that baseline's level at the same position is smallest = 72.0 mm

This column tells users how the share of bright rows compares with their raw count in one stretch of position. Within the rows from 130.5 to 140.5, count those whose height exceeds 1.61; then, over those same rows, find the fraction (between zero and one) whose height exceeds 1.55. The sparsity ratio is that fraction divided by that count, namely 0.30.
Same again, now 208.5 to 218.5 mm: 0.50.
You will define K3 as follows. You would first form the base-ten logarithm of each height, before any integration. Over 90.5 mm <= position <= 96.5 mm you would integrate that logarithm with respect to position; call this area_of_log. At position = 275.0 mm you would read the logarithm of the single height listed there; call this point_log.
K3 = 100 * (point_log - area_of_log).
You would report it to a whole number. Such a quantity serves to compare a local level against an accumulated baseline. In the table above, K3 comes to -84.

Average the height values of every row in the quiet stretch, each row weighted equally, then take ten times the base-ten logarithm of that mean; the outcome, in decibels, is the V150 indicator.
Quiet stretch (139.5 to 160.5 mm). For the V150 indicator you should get 2.03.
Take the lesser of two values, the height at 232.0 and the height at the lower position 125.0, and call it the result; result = 1.47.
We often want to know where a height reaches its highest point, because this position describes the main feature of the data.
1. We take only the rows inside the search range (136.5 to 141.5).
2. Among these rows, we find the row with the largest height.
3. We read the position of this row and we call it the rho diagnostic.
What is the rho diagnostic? 137.0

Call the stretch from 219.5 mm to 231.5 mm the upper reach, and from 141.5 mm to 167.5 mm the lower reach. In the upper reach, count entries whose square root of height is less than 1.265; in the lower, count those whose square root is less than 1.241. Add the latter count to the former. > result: 13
